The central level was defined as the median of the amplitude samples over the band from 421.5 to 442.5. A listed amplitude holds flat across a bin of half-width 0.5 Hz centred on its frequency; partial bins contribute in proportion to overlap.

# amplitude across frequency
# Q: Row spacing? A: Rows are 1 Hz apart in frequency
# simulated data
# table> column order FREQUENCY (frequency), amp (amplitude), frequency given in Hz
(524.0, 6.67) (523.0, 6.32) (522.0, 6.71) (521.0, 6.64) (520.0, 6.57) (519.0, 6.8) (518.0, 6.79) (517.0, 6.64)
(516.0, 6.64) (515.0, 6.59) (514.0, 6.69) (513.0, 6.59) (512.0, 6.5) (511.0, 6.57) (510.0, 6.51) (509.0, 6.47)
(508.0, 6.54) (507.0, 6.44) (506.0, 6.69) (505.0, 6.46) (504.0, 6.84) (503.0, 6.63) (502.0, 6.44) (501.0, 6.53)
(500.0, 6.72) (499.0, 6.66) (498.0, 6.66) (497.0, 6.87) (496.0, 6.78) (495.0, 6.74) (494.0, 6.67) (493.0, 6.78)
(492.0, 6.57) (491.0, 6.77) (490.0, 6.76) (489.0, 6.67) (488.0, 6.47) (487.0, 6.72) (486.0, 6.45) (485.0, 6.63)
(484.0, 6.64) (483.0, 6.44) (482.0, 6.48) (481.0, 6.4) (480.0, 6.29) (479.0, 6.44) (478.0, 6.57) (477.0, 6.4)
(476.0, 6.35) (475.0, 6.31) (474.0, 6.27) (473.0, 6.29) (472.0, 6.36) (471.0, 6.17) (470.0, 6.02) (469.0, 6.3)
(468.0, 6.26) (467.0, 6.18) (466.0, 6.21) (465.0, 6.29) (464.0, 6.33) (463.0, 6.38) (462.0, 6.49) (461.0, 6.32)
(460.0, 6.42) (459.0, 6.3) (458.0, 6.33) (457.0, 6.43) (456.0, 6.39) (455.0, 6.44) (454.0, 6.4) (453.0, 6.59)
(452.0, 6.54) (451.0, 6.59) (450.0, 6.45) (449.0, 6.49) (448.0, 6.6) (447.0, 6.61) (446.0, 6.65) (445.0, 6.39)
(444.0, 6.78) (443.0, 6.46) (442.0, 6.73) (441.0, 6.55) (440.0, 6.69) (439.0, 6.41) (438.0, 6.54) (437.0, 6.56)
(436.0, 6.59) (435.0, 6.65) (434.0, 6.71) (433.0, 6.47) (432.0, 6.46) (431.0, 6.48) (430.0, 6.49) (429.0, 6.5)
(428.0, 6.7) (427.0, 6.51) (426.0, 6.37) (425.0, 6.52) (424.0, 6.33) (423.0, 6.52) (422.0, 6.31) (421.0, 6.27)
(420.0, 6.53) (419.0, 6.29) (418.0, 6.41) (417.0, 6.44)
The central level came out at 6.52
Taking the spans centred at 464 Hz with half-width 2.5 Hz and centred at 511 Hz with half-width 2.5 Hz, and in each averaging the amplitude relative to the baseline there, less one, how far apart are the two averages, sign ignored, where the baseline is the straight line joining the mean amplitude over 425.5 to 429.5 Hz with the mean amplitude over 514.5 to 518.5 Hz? 0.017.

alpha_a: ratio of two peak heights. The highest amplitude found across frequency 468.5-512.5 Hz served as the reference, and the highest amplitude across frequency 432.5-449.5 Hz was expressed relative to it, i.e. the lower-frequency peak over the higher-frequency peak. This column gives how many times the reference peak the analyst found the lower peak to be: 0.99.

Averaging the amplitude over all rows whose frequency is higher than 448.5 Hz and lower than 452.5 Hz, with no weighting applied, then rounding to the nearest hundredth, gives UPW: 6.52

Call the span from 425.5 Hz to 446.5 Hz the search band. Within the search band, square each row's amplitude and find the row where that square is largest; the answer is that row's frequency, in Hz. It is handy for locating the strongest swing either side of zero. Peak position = 444.0 Hz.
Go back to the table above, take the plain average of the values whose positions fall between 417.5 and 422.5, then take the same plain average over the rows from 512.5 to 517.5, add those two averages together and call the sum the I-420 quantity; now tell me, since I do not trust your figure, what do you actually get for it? 13.0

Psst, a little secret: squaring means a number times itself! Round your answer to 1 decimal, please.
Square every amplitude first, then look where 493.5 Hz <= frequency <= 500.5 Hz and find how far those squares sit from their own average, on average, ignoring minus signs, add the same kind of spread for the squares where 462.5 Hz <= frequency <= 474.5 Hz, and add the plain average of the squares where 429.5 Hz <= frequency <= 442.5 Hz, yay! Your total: 44.8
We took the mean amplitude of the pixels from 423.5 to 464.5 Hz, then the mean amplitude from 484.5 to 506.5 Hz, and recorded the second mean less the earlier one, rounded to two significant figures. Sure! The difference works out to 0.16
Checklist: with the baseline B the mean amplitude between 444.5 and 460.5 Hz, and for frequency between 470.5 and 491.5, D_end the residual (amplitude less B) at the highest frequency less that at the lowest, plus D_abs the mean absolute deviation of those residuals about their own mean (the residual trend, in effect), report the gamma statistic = 0.74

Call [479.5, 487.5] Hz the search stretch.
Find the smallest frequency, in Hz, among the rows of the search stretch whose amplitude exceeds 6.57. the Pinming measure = 484.0 Hz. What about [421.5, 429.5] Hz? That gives 428.0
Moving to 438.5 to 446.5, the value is 440.0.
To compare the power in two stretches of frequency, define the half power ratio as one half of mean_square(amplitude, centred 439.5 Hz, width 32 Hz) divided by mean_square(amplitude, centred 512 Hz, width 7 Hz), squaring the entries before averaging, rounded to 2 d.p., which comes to 0.50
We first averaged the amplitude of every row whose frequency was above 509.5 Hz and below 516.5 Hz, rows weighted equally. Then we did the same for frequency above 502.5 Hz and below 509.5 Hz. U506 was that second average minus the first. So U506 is 0.0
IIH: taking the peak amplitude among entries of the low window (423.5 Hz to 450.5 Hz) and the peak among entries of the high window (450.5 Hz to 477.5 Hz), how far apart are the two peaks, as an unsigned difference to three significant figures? 0.190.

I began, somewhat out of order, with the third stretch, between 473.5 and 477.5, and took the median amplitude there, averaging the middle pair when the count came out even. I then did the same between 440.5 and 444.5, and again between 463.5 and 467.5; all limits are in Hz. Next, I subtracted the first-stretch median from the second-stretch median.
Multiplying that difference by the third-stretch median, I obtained -2.5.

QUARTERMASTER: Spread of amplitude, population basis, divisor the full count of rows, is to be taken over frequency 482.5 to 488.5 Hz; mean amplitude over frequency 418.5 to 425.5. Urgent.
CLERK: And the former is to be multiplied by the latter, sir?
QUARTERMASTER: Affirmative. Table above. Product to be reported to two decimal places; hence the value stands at 0.70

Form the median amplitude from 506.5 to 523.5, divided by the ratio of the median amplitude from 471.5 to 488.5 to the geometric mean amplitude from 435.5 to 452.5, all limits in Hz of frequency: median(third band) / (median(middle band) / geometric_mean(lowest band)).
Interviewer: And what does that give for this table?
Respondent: 6.72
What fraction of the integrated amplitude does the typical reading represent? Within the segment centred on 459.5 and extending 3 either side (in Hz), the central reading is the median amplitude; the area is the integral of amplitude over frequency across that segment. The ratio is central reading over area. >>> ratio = 0.17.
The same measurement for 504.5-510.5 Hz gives 0.17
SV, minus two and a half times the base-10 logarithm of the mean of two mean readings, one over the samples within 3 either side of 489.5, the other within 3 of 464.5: -2.03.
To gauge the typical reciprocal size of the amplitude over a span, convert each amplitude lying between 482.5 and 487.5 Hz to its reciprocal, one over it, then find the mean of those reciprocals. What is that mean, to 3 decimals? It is 0.152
